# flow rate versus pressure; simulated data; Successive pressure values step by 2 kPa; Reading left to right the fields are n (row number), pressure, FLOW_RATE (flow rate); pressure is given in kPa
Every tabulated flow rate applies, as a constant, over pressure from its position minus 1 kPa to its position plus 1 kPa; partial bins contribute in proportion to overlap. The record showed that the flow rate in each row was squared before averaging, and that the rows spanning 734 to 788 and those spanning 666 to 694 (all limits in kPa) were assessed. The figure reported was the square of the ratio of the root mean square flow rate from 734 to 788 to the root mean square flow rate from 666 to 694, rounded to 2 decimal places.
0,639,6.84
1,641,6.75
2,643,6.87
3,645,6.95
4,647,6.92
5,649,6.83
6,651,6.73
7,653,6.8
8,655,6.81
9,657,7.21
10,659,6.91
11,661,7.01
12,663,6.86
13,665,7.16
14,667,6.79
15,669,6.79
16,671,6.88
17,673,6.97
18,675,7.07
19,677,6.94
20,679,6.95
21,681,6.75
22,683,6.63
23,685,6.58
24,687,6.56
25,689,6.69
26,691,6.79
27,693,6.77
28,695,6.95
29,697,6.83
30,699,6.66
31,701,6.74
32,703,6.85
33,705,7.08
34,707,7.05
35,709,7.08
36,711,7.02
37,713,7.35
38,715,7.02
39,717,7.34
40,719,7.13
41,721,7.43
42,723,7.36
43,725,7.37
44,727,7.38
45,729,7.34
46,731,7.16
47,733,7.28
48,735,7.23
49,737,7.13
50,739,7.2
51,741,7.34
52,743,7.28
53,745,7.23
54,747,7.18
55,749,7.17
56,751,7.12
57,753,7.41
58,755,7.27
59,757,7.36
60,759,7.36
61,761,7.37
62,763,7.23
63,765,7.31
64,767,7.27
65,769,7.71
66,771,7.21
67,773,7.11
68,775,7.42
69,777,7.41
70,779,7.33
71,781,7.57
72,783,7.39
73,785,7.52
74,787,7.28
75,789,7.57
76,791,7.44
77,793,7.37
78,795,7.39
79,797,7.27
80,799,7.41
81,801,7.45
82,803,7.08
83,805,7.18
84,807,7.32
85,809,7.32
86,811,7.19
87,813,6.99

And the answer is 1.16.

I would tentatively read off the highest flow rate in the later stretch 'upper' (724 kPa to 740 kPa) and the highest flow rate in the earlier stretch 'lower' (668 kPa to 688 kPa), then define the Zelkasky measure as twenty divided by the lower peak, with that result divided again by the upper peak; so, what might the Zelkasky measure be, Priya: 0.383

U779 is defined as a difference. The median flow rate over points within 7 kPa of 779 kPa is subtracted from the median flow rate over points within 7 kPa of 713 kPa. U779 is -0.33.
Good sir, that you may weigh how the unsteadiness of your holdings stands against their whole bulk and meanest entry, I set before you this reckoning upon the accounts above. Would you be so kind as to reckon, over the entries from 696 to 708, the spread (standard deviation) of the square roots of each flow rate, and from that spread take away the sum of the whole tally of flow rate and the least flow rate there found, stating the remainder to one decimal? -47.8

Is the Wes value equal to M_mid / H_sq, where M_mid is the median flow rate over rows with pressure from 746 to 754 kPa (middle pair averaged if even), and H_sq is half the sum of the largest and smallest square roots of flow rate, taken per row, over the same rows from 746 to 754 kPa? 2.66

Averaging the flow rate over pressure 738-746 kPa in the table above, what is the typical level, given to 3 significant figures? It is 7.26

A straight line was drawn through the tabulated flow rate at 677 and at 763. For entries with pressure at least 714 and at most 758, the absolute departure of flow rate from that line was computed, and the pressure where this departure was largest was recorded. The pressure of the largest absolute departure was 721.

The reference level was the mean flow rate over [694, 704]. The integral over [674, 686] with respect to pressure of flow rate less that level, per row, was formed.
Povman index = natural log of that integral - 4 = -5.8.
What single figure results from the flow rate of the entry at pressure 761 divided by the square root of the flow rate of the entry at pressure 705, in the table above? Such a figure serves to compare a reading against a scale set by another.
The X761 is 2.77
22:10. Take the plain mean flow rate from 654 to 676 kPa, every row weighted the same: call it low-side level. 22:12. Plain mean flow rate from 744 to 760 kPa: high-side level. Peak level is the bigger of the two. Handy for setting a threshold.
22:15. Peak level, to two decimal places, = 7.26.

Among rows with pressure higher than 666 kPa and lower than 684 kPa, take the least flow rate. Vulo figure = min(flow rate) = 6.63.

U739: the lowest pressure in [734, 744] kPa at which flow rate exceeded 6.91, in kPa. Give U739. 735 kPa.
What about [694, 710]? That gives 695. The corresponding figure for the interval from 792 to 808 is 793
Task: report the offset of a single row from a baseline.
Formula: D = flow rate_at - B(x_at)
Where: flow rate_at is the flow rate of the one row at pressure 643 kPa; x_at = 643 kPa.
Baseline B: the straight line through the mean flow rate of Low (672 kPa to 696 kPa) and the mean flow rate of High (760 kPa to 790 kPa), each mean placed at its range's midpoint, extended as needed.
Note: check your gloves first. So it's 0.33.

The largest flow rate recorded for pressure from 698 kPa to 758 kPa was 7.43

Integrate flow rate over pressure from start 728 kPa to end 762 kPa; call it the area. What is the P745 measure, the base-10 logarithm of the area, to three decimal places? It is 2.392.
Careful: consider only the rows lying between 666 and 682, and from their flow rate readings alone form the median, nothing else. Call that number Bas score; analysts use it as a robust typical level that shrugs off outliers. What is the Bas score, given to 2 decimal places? 6.91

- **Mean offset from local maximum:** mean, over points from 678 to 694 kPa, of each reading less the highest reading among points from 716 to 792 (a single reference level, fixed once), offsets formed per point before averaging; -1.0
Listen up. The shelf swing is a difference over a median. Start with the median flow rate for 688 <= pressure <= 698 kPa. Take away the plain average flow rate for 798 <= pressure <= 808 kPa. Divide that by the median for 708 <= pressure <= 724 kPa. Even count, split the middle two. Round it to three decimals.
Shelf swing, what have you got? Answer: -0.069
